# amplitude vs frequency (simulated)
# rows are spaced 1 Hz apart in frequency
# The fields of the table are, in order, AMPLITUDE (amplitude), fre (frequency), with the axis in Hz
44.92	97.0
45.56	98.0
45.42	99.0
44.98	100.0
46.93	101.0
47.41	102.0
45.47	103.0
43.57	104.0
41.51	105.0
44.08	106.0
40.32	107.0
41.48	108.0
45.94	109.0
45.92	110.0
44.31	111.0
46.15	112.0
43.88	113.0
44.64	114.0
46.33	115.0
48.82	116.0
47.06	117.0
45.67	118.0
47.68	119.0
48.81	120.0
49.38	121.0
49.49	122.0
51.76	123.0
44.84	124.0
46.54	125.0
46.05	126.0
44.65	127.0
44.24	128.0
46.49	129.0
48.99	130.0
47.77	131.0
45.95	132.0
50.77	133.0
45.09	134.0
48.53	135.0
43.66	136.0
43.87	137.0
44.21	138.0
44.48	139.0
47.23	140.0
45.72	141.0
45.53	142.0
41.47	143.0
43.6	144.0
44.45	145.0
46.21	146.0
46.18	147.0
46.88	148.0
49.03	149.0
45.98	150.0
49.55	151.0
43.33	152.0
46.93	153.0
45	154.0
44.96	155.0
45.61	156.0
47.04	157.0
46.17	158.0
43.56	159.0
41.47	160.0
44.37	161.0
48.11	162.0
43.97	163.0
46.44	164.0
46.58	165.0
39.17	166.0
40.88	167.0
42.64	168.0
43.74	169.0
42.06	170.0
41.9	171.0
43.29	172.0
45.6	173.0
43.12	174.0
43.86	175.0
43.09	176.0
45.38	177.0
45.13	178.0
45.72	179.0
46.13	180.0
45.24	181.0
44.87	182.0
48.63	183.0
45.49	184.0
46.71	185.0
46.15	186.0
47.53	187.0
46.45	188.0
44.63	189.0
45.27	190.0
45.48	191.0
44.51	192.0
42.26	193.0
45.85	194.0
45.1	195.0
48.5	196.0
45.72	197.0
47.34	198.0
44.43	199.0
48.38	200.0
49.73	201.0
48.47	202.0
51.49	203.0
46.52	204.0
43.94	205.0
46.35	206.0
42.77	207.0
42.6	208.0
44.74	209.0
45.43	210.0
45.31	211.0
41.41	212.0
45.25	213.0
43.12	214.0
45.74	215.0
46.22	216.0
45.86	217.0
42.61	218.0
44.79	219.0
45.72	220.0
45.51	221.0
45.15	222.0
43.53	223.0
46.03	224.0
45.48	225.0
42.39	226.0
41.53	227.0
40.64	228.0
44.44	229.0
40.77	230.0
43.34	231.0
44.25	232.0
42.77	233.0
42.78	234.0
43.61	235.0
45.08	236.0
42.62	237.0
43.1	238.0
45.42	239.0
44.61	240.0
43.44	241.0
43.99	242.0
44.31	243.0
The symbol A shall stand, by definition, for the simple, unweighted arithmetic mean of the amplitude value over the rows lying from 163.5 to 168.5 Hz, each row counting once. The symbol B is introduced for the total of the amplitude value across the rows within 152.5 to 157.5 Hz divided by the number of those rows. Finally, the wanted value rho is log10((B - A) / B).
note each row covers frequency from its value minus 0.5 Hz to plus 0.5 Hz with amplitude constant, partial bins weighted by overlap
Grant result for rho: -1.2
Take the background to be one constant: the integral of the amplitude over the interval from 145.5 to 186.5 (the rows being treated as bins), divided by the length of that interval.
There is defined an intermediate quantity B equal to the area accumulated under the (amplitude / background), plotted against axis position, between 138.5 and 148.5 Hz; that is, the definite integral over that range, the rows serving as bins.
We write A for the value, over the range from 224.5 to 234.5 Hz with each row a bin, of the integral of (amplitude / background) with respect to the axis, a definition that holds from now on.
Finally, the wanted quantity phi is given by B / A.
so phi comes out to 1.05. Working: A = 9.5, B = 10.0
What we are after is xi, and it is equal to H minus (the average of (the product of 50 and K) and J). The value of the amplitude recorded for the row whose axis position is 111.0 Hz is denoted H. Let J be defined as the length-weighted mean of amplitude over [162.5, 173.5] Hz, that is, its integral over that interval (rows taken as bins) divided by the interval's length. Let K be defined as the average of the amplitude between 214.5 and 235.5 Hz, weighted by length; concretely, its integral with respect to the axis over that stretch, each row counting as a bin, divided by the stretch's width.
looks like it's -1076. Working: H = 44.31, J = 43.3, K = 44.0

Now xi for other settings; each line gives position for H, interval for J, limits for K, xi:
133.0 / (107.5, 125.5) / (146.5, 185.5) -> -1097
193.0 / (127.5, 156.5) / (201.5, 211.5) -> -1125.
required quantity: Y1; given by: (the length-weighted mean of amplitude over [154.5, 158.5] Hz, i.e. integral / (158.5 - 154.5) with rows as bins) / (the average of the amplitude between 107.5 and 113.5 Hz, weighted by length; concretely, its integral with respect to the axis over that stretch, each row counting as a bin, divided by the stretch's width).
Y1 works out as 1.03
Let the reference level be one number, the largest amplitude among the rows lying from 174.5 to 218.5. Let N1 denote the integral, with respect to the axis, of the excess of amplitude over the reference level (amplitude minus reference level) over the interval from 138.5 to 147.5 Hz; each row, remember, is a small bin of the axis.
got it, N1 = -59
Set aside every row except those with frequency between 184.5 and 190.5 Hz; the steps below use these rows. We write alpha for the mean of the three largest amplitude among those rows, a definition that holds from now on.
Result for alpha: 46.9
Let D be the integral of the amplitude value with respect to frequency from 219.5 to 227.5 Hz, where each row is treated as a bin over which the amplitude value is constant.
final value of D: 355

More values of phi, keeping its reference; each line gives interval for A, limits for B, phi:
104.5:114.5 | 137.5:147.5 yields 1.02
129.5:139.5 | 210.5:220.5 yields 0.96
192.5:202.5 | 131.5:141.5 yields 0.99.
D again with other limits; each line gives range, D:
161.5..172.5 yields 479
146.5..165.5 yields 871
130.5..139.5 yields 414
